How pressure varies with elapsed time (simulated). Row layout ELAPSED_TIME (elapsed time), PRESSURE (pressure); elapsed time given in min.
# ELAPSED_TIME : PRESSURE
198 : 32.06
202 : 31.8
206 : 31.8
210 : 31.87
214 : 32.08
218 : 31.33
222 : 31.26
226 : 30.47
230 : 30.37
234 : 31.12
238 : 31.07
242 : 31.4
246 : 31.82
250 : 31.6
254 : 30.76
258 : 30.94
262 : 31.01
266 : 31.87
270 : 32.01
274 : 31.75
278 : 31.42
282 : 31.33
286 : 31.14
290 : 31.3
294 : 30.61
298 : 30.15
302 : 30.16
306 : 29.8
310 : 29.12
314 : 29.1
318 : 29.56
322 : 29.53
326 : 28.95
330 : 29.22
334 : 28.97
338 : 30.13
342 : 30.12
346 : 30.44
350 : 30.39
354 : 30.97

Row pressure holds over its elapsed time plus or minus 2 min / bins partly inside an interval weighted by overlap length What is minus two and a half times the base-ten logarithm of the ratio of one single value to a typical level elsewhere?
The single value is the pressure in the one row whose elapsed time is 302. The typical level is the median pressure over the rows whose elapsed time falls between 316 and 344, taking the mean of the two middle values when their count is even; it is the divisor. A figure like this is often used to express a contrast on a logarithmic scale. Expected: -0.023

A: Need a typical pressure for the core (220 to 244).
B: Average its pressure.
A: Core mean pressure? 30.9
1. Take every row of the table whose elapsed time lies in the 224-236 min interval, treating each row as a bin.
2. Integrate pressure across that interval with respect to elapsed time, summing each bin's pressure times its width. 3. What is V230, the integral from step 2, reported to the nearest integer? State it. 368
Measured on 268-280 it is 381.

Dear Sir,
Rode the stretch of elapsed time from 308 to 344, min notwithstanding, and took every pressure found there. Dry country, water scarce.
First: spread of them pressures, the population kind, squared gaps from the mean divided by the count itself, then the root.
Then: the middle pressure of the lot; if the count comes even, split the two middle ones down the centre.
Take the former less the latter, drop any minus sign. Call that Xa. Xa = 28.8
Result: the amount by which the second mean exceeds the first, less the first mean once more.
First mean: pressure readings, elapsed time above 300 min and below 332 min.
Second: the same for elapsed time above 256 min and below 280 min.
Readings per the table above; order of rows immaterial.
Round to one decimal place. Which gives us -27.4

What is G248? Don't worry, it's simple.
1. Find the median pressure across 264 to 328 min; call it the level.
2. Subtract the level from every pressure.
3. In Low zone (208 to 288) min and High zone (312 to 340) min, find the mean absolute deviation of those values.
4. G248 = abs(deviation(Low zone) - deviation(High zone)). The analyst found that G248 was 0.05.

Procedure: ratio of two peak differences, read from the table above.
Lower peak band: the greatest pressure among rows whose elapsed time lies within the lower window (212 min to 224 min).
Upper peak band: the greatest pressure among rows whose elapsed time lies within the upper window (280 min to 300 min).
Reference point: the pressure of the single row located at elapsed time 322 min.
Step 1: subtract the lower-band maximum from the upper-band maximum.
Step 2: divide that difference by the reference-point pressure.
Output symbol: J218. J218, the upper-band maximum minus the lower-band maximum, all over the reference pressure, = -0.025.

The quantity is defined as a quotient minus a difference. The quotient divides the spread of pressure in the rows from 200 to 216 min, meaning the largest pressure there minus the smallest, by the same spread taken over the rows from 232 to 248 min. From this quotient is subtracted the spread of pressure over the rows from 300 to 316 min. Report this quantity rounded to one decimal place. -0.7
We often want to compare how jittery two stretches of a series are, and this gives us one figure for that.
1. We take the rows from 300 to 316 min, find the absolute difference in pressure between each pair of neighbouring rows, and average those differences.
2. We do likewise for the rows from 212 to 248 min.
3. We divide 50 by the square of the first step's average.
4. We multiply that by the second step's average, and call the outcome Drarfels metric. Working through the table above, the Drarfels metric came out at 163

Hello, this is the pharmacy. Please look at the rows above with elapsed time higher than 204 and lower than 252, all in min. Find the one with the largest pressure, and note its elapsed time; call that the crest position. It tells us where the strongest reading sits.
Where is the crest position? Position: 214 min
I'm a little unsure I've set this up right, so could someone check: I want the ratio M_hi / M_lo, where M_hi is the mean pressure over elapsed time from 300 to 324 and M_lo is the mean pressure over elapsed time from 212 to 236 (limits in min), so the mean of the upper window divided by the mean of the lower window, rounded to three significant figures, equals 0.950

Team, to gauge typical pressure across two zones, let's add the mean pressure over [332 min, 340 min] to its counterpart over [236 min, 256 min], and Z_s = 60.9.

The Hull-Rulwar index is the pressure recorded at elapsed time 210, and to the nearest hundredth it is 31.87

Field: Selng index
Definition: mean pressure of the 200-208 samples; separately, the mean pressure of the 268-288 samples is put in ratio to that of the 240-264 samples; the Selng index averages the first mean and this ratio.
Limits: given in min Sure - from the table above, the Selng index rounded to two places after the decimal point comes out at 16.40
